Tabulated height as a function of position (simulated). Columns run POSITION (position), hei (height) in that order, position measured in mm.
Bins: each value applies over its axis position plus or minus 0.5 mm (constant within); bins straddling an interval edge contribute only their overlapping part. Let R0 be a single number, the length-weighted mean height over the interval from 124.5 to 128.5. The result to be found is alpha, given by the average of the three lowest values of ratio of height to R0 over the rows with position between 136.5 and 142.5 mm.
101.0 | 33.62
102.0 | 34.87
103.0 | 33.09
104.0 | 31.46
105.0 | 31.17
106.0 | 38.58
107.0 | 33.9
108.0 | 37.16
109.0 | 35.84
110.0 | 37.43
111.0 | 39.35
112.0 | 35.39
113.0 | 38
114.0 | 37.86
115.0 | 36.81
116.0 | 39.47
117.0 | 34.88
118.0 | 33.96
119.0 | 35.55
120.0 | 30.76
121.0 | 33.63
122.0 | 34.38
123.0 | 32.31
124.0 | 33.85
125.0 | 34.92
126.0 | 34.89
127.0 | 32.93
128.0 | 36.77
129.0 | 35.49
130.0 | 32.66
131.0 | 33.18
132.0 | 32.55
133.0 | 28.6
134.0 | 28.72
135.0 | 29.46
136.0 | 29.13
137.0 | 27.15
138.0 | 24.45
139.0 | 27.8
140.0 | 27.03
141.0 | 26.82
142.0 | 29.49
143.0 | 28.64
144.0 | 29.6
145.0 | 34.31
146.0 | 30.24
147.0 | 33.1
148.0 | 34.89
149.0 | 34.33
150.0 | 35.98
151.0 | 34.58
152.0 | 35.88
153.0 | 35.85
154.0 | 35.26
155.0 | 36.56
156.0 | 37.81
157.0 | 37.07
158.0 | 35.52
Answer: 0.75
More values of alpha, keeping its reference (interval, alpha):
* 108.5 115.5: 1.03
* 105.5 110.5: 1.02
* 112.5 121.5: 0.94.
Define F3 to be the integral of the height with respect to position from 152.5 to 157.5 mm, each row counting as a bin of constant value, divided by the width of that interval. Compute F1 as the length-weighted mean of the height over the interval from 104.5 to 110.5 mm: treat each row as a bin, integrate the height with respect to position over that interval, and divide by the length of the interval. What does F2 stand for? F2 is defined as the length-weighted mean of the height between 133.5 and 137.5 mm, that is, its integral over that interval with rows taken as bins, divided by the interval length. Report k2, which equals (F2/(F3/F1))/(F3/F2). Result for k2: 22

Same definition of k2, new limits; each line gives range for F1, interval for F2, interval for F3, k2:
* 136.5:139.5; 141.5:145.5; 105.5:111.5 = 18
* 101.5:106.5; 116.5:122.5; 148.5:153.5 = 31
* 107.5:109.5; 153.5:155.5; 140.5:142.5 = 59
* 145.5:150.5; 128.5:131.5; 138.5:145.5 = 45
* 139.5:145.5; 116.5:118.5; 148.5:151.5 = 28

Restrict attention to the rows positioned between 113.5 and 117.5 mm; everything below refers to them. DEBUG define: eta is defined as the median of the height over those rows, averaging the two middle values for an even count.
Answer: 37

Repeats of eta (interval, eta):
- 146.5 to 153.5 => 35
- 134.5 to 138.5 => 28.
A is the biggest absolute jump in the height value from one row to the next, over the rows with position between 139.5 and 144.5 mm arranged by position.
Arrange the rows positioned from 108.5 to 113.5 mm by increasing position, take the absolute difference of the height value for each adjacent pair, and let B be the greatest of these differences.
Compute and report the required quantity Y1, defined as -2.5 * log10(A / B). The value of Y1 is 0.4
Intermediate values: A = 2.7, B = 3.96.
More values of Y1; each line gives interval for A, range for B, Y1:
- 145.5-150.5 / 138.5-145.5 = 0.5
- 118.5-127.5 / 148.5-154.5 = -1.2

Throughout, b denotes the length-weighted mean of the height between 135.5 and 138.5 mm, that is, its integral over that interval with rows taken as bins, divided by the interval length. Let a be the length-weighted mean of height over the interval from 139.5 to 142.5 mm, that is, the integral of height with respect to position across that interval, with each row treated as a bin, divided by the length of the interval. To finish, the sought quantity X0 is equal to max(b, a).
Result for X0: 27.8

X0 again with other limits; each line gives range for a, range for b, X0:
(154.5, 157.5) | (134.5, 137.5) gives 37.1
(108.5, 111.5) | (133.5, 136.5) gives 37.5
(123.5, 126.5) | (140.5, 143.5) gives 34.6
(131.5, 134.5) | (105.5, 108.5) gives 36.5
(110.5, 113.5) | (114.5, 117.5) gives 37.6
